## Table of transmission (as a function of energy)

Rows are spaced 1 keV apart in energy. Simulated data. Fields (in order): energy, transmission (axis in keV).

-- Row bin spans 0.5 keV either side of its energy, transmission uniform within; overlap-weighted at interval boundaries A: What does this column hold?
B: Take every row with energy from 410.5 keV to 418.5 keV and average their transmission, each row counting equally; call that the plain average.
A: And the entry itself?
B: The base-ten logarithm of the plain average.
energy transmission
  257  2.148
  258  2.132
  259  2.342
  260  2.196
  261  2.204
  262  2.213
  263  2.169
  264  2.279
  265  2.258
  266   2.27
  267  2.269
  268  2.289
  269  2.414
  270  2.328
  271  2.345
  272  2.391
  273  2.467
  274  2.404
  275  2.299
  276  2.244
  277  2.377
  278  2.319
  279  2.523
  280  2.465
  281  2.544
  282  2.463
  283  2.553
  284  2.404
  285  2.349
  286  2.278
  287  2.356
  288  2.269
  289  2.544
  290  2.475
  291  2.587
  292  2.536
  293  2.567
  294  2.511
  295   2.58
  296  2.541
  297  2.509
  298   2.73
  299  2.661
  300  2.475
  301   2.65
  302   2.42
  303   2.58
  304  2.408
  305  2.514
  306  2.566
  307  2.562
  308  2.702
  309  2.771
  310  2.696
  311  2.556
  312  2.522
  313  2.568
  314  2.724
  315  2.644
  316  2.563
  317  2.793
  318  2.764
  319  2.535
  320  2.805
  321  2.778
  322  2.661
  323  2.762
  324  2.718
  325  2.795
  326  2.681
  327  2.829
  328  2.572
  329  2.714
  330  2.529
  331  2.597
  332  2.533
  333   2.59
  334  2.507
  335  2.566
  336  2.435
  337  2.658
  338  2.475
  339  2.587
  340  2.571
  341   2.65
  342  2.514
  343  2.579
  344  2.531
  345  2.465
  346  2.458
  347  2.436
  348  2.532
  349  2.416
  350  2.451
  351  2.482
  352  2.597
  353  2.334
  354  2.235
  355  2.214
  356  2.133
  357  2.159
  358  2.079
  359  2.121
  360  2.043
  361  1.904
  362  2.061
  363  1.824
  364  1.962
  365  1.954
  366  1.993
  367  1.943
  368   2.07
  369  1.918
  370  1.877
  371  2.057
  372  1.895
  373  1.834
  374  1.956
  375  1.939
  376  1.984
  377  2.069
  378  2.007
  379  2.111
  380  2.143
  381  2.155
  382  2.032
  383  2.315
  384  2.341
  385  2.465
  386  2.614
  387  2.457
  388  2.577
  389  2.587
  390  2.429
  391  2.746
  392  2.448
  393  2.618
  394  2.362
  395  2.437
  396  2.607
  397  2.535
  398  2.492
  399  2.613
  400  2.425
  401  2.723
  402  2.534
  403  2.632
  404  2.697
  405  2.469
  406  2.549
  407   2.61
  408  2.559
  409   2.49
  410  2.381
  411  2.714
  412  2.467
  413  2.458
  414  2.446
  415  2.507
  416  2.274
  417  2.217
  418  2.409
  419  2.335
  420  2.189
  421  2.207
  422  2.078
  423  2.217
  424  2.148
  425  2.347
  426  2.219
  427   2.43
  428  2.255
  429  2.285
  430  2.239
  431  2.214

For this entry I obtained 0.39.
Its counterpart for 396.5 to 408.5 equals 0.41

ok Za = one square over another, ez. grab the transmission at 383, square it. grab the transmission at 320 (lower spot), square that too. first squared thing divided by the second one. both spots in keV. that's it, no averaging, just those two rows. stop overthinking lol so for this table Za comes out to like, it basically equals 0.68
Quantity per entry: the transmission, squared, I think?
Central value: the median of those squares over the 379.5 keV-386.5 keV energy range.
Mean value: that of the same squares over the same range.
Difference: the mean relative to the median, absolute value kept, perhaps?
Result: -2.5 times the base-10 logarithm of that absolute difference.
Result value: 3.1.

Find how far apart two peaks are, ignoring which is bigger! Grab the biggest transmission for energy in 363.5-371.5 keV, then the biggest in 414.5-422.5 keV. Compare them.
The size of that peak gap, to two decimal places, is 0.44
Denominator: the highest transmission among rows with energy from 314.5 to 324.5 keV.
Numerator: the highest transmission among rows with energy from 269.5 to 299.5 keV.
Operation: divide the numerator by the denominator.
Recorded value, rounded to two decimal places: 0.97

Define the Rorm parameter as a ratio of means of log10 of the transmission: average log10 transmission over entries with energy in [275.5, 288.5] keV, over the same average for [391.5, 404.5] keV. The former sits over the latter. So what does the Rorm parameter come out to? 0.93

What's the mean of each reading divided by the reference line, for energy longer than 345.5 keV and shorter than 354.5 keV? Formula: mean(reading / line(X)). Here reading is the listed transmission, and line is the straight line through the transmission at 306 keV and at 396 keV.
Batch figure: 0.94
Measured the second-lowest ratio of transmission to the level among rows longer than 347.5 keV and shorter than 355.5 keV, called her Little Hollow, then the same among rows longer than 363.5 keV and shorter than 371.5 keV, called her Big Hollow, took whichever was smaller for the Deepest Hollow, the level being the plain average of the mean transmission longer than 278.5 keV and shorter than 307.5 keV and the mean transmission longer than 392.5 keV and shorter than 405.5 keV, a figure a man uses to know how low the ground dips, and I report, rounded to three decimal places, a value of 0.759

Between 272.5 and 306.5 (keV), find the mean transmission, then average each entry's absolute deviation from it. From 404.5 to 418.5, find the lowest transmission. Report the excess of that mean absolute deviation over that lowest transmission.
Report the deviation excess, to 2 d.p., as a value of -2.12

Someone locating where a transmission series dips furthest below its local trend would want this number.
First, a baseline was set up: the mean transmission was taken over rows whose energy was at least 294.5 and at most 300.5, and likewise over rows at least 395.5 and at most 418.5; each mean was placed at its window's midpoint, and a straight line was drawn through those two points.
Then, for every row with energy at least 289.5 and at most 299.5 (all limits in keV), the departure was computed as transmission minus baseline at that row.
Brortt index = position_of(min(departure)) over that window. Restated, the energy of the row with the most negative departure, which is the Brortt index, 290 keV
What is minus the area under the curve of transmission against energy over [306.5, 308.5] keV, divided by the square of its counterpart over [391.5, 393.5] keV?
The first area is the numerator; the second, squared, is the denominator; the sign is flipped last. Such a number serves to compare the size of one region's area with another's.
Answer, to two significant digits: -0.21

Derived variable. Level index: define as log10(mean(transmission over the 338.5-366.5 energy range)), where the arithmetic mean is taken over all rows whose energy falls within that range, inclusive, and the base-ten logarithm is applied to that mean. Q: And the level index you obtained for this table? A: 0.361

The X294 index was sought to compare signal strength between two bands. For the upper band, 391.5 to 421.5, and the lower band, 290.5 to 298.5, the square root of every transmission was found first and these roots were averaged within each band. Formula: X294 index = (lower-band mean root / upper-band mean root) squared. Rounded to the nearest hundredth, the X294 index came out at 1.04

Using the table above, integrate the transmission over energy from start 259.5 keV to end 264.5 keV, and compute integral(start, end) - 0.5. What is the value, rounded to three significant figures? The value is 10.6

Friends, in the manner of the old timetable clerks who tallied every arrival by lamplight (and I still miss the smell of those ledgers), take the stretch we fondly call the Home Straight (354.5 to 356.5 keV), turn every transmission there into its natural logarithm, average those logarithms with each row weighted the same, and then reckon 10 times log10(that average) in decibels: -1.1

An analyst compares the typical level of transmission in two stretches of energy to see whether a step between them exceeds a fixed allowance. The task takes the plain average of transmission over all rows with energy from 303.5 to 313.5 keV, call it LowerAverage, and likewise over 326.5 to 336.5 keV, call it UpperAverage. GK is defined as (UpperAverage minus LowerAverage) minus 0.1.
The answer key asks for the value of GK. -0.10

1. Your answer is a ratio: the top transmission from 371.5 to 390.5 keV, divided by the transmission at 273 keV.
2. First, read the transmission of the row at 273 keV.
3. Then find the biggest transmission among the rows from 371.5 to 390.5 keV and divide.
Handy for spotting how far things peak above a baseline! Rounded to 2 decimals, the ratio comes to 1.06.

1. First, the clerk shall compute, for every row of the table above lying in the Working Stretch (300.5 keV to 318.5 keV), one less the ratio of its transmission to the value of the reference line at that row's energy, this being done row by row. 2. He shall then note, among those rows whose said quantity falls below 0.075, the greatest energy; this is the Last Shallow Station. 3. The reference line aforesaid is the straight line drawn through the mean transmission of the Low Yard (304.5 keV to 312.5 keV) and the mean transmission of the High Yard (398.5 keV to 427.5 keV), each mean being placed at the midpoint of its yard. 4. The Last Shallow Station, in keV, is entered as 318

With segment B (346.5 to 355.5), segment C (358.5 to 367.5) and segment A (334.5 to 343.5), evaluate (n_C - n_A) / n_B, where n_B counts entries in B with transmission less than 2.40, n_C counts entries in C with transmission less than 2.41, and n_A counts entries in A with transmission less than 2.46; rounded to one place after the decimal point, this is 2.7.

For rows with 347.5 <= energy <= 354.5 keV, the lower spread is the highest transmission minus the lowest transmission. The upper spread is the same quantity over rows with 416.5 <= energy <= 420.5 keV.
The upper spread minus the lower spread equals -0.14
